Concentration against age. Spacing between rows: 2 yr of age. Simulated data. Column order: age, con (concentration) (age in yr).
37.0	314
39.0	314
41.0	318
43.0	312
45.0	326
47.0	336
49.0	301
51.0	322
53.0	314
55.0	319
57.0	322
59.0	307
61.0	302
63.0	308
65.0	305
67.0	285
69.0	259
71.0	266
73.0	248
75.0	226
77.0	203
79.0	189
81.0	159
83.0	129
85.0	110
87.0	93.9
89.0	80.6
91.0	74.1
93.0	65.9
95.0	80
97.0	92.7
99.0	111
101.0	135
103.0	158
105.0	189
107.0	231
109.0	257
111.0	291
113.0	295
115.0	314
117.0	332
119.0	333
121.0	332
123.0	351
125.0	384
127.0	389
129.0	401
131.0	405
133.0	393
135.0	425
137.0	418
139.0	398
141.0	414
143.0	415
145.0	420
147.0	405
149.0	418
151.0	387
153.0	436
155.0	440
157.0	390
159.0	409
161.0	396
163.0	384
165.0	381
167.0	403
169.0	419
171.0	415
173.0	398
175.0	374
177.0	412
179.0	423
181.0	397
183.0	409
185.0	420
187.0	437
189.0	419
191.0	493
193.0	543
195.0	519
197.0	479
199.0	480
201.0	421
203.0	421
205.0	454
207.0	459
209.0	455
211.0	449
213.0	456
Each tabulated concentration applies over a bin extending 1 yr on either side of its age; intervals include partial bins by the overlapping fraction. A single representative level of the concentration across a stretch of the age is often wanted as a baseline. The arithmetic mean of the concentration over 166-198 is 435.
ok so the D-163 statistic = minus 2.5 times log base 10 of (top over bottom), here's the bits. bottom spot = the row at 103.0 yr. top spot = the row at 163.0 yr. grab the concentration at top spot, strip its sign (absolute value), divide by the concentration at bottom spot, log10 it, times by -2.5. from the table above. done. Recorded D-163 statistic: -1.0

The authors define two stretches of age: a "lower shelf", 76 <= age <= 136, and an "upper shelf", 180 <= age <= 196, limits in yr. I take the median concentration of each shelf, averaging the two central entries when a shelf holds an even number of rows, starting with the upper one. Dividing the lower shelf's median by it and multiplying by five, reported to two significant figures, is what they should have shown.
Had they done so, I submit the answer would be 2.5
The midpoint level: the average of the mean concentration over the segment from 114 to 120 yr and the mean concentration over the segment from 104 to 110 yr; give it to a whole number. 276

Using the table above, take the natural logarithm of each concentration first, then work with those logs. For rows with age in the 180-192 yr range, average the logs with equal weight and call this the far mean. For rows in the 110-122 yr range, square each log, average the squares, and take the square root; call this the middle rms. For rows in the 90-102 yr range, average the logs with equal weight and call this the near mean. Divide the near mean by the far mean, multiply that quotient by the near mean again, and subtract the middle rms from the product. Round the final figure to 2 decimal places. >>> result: -2.41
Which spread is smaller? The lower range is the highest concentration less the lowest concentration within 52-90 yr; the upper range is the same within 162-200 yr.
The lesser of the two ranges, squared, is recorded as 28561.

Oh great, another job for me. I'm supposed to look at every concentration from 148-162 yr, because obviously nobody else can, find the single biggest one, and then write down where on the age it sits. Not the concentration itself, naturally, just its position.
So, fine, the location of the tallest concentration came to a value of 155.0 yr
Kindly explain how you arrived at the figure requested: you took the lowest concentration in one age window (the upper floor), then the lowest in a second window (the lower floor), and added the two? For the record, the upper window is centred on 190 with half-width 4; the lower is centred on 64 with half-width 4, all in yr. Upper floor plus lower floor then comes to 704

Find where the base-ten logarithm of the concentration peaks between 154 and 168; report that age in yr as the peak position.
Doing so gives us 155.0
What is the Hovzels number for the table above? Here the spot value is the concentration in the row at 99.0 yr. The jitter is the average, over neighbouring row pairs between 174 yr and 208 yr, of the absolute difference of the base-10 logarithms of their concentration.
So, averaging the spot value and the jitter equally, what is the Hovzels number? 56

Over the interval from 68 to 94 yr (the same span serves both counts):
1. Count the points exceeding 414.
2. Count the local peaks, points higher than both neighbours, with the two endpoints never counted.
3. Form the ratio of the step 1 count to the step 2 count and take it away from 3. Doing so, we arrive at 3.0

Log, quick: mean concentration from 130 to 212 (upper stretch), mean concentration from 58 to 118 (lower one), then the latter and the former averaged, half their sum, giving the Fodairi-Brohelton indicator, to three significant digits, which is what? 314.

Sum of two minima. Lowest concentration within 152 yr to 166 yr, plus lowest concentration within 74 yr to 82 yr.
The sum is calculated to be 540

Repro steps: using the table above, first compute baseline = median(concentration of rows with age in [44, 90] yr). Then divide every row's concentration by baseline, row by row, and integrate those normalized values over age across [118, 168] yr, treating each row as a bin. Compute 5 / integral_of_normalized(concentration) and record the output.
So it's 0.072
